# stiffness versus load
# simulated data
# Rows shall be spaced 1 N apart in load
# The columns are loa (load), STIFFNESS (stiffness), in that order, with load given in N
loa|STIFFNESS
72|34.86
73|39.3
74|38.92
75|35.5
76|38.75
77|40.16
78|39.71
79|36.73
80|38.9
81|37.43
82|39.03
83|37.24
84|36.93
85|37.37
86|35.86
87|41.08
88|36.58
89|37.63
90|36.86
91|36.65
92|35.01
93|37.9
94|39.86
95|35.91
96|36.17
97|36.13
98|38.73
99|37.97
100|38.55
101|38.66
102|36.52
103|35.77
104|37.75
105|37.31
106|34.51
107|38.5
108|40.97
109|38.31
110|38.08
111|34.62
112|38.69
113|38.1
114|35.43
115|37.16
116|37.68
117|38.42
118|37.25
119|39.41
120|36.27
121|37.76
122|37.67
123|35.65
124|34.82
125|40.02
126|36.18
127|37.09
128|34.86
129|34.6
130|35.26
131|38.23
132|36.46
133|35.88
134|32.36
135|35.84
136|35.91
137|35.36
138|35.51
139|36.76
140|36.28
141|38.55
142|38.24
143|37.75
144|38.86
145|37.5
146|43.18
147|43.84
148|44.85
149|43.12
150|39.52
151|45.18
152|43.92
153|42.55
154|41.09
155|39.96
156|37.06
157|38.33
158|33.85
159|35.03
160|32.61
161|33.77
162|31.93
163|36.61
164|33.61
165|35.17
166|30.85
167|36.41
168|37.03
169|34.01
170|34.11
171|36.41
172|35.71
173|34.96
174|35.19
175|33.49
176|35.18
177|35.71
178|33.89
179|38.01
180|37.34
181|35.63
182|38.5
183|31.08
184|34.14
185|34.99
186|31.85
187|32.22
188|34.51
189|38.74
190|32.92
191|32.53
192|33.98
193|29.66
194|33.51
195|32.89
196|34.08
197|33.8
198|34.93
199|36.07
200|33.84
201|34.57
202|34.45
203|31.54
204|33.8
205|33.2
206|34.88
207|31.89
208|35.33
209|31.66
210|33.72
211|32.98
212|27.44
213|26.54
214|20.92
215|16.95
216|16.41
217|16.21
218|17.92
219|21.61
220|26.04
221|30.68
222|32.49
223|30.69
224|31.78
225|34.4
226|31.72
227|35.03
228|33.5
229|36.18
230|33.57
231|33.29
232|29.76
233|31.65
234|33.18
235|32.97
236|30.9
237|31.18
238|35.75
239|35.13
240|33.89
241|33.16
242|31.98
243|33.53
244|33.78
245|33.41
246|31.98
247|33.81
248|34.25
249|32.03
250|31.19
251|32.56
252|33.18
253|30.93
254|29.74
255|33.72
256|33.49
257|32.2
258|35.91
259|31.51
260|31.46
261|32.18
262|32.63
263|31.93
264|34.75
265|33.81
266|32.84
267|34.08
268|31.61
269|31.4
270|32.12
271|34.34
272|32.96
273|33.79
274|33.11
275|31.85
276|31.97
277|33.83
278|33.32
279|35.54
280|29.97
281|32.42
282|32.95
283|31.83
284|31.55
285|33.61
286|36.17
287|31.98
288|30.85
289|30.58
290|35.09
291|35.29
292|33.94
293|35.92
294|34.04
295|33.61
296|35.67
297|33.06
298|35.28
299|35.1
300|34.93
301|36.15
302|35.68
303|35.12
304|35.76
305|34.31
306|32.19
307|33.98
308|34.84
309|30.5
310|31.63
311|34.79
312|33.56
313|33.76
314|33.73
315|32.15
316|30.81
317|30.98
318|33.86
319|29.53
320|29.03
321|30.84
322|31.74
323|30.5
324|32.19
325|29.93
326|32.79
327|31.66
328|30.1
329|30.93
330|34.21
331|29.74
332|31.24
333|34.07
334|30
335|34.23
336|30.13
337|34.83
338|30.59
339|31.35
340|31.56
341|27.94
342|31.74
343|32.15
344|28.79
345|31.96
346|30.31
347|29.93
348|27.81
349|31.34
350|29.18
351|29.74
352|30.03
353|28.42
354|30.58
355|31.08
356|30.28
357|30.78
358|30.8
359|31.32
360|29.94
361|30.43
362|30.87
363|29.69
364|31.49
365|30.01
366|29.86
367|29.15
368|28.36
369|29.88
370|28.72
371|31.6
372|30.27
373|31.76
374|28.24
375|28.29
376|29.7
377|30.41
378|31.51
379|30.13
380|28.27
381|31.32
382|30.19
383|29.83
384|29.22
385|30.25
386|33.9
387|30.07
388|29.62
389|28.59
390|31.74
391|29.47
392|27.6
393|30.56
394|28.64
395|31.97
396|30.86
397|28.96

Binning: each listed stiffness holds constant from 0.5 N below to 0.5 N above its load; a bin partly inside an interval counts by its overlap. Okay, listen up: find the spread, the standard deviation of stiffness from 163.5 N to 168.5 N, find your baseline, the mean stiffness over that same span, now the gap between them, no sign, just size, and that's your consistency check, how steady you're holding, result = 32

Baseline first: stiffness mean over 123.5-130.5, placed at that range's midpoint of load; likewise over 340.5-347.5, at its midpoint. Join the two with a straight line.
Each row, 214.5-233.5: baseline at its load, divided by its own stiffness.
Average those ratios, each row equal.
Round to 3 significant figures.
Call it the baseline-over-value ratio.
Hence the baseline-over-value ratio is 1.28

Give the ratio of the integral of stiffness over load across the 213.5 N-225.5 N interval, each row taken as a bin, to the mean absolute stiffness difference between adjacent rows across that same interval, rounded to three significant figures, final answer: 123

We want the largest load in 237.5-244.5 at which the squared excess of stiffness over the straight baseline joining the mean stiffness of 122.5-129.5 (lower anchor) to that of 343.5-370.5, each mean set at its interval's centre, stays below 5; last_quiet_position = 244 N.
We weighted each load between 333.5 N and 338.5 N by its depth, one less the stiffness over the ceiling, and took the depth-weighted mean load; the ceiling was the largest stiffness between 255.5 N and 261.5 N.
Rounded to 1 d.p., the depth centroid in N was 335.9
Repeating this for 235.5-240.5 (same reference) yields 237.2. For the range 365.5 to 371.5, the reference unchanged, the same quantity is 368.4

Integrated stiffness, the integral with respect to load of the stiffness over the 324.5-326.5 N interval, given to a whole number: 63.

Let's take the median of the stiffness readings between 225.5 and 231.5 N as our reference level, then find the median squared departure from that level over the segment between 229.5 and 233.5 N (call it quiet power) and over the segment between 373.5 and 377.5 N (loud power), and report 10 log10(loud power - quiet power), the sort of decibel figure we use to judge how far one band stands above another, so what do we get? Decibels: 13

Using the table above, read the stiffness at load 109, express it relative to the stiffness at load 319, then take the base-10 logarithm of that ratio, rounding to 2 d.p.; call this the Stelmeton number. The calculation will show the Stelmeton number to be 0.11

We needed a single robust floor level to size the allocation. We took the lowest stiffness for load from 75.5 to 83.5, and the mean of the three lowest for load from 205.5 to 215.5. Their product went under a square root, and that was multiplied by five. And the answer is 140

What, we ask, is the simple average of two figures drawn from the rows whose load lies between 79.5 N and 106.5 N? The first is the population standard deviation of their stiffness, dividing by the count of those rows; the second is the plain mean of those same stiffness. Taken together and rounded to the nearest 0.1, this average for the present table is 19.4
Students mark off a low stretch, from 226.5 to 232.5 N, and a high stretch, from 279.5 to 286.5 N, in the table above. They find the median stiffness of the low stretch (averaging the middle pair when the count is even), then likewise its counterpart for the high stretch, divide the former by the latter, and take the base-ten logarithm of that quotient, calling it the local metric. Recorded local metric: 0.01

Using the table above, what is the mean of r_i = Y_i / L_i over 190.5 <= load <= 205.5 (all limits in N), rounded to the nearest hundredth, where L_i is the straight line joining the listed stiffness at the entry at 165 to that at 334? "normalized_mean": 0.98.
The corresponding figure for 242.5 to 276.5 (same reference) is 1.02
